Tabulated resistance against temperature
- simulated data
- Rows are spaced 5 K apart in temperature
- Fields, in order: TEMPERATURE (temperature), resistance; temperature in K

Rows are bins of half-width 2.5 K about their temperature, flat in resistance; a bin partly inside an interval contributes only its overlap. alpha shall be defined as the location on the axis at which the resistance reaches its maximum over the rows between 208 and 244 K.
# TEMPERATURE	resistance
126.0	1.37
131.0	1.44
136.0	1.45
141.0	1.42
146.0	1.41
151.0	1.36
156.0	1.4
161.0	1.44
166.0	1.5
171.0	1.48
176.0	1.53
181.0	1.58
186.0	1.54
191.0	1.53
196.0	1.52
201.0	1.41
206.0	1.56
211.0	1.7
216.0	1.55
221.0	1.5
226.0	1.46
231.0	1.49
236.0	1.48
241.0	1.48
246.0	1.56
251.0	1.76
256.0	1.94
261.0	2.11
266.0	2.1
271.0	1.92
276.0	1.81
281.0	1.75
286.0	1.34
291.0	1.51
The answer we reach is 211.0 K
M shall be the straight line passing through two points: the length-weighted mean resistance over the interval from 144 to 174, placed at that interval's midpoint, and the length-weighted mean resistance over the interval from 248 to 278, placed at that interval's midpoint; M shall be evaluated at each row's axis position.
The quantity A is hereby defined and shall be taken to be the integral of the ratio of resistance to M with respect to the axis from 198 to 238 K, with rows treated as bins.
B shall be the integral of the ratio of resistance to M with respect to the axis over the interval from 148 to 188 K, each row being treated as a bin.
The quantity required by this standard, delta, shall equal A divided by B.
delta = 0.89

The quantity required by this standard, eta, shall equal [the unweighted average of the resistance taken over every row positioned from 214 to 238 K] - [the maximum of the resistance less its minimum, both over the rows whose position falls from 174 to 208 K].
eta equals 1.3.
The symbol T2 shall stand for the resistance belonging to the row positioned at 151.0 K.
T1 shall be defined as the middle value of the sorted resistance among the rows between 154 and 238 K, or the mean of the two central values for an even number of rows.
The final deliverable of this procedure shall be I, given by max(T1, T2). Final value 1.50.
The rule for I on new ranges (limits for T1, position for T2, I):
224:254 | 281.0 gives 1.75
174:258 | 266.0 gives 2.10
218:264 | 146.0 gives 1.50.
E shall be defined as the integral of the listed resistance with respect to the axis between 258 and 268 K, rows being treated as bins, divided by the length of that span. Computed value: 2.10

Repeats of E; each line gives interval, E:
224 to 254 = 1.55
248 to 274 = 1.96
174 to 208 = 1.52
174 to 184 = 1.56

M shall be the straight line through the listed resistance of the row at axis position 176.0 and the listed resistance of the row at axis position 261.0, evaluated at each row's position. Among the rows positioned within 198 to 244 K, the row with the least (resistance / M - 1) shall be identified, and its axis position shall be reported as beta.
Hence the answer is 241.0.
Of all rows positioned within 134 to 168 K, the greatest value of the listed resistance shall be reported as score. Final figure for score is 1.5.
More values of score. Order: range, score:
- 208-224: 1.7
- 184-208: 1.56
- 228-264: 2.11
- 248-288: 2.11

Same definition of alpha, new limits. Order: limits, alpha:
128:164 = 136.0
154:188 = 181.0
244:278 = 261.0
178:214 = 211.0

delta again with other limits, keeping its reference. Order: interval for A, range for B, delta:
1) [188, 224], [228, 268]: 0.90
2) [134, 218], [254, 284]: 2.81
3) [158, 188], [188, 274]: 0.38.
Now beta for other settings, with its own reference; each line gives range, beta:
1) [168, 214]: 201.0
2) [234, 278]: 241.0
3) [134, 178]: 171.0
